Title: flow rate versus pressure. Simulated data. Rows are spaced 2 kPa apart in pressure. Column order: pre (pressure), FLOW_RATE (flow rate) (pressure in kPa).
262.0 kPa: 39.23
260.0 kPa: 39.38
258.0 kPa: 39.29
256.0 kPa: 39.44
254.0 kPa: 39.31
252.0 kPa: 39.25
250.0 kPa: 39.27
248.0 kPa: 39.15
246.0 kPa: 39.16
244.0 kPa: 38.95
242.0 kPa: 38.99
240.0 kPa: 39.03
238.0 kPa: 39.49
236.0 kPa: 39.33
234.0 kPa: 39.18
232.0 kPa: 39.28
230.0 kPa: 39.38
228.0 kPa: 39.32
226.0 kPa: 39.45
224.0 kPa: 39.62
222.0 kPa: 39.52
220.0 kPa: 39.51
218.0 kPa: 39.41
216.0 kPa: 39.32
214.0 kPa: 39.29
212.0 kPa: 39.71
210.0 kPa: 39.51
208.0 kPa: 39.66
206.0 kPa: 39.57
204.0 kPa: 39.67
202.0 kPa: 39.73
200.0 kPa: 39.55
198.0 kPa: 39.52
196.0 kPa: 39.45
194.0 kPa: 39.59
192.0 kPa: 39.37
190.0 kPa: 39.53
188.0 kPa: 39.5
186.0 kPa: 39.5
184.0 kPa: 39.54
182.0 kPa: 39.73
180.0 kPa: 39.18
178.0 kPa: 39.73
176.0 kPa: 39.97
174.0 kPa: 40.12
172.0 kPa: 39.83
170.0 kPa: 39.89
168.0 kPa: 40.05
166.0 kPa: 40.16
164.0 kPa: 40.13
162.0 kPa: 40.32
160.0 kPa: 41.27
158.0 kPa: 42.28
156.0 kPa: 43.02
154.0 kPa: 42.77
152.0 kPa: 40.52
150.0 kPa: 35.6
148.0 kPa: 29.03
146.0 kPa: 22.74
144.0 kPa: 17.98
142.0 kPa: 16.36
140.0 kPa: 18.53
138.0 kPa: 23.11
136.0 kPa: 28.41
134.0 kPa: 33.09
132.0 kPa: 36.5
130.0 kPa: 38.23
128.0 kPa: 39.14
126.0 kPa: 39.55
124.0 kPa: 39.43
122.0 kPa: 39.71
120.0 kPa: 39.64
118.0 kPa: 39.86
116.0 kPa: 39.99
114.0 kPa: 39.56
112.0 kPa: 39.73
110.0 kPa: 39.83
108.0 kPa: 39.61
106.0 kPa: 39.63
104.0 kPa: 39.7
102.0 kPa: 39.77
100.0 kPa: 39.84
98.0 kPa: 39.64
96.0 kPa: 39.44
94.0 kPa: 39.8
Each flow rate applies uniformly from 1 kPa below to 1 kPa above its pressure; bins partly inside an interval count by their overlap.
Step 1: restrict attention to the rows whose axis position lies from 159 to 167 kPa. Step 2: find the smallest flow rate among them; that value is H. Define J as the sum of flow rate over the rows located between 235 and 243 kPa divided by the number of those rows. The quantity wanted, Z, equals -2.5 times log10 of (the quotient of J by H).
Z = 0.03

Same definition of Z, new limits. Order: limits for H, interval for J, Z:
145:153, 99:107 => -0.61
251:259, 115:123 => -0.02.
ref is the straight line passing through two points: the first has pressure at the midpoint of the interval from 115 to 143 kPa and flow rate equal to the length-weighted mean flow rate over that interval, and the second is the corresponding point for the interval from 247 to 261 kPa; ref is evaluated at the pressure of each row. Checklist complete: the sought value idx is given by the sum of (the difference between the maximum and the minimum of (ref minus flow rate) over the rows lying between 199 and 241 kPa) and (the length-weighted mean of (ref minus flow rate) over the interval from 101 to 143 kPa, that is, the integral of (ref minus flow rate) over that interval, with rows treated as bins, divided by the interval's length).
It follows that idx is 0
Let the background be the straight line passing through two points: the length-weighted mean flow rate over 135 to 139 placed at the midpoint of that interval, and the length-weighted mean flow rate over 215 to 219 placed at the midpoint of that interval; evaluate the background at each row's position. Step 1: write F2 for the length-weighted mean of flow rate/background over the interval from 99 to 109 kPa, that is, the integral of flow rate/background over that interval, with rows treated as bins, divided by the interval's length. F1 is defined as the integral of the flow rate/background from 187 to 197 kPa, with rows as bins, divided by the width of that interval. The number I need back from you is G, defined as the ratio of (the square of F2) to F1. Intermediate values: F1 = 1.12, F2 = 1.97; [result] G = 3.5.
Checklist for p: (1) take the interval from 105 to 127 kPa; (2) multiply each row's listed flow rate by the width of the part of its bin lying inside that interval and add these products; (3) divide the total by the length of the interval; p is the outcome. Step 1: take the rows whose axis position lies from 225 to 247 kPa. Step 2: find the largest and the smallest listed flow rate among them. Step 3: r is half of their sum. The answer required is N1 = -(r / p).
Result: -0.99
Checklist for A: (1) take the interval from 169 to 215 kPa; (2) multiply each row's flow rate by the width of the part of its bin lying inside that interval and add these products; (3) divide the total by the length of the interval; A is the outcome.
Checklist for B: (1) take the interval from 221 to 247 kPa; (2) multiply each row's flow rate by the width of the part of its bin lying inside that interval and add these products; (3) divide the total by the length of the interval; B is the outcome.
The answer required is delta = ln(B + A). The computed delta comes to 4.37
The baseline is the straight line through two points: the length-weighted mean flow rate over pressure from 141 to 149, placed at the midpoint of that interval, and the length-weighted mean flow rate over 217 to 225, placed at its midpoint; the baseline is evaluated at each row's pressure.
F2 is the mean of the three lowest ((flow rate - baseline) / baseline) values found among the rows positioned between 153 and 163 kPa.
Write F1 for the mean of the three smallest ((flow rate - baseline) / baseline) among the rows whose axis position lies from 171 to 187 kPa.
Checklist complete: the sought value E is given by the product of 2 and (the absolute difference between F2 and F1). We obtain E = 0.7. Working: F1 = 0.29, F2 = 0.6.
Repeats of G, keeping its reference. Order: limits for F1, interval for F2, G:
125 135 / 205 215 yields 0.7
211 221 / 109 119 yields 3.3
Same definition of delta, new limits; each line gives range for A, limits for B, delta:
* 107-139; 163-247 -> 4.34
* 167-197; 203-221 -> 4.37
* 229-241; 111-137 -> 4.35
